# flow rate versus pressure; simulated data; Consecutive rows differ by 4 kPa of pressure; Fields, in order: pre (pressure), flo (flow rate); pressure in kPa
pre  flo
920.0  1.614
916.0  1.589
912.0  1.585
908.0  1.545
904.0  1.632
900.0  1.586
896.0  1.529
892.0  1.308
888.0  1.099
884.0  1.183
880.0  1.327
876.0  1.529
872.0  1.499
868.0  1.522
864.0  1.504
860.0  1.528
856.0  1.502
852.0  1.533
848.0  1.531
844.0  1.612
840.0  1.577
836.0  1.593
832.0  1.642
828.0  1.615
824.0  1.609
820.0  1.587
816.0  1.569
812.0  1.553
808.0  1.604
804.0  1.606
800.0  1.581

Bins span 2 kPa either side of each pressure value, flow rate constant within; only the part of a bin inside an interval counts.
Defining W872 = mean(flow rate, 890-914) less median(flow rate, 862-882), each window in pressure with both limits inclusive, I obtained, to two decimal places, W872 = 0.03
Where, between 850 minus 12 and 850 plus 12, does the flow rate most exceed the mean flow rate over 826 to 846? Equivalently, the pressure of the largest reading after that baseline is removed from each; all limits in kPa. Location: 844.0 kPa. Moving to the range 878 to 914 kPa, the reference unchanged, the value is 904.0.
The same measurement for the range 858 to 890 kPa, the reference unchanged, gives 876.0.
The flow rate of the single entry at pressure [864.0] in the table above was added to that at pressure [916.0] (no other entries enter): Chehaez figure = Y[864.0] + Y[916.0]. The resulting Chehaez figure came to 3.09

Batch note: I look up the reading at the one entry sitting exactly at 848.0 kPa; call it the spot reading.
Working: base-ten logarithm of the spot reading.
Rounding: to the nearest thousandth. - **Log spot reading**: 0.185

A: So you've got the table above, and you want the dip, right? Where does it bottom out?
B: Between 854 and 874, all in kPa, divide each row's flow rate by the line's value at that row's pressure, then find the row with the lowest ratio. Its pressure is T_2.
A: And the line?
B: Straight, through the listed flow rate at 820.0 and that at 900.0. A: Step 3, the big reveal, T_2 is 872.0 kPa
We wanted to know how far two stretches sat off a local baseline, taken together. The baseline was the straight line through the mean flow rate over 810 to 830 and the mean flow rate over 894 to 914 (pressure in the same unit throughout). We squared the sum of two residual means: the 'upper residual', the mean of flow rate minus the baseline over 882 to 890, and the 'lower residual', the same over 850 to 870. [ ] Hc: 0.25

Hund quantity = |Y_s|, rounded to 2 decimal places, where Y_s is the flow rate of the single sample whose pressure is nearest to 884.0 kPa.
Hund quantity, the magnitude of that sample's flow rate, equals 1.18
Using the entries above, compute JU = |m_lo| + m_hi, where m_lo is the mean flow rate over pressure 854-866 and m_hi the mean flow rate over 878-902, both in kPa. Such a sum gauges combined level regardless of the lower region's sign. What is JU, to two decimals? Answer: 2.85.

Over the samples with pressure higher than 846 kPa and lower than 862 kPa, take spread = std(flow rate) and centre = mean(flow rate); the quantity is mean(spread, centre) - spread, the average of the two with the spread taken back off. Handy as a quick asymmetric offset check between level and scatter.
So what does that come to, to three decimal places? 0.755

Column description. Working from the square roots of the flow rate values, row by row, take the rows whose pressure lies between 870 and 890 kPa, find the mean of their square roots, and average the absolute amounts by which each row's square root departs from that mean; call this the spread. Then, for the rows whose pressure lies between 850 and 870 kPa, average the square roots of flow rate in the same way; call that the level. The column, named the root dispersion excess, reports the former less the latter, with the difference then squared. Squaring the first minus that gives 1.36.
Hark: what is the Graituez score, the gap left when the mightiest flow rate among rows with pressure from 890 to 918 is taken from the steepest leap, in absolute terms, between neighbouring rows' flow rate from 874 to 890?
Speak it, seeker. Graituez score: -1.43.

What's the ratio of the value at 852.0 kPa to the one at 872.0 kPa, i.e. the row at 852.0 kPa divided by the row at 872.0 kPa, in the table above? 1.02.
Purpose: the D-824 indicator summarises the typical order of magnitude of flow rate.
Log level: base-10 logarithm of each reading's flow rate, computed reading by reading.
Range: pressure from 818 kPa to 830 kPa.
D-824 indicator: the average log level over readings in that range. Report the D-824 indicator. 0.205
